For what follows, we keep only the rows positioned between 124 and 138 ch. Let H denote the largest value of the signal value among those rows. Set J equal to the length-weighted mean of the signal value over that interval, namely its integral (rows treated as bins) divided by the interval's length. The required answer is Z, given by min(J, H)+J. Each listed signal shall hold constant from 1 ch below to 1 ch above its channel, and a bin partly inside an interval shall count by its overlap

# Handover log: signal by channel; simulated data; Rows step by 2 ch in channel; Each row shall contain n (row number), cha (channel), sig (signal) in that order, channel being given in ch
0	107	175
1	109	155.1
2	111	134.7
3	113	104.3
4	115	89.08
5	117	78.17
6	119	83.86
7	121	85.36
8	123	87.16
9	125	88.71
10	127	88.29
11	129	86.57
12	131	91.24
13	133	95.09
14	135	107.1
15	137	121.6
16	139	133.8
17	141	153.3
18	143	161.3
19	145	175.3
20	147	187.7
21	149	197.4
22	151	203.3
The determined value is 194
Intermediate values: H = 121.6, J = 97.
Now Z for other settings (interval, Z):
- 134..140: 242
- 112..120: 178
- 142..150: 361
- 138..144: 299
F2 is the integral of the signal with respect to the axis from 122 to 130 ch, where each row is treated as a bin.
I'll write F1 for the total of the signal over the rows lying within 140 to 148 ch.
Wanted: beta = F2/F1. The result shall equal 1.04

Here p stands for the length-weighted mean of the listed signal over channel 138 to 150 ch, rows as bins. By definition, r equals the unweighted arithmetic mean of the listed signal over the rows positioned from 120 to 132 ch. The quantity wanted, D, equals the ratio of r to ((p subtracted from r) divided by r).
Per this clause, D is -96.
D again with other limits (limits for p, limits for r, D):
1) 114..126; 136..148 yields 345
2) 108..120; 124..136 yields -586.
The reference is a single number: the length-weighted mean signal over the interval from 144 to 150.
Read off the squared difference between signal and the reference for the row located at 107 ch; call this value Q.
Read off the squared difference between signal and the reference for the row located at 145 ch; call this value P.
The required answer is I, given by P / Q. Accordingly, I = 0.95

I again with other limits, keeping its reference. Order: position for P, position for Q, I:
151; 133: 0.03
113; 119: 0.64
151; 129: 0.03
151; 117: 0.02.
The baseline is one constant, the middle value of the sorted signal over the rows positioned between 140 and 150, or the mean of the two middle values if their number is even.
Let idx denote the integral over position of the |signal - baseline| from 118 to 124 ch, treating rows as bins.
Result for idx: 539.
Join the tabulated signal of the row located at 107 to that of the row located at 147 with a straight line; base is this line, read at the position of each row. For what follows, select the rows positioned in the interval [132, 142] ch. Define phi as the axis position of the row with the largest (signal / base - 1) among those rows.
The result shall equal 141 ch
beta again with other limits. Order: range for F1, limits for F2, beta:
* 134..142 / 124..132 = 1.38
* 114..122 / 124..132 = 2.11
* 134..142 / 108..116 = 1.87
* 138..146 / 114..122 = 1.08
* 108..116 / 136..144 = 2.36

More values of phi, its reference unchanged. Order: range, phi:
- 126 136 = 135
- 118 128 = 125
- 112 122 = 113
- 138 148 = 147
